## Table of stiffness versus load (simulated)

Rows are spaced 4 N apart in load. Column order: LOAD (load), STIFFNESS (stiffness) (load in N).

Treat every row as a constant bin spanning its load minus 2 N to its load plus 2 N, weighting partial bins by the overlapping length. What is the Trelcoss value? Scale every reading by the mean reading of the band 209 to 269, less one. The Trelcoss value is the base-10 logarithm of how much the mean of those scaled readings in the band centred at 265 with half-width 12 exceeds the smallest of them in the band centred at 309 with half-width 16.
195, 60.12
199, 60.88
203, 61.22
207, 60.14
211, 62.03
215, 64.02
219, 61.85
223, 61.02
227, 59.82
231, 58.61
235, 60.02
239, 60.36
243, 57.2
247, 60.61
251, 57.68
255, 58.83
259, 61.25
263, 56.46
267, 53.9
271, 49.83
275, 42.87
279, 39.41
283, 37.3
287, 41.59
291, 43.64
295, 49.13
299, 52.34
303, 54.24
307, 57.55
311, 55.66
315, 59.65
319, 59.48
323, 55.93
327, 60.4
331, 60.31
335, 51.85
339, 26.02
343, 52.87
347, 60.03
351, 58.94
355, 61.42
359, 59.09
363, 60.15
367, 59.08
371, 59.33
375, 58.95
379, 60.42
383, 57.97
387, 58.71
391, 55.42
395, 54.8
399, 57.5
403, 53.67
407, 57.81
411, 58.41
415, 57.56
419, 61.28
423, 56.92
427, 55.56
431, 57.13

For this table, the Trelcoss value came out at -1.1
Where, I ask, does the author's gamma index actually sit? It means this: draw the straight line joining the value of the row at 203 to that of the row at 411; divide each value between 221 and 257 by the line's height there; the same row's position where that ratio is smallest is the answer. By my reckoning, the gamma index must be 243 N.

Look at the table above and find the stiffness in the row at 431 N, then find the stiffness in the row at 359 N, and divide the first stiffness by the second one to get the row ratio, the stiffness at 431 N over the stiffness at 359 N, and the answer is 0.97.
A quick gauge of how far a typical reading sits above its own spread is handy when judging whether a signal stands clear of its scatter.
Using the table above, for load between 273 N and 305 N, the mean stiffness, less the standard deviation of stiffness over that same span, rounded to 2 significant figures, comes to 39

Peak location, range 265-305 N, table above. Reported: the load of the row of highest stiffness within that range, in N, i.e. 303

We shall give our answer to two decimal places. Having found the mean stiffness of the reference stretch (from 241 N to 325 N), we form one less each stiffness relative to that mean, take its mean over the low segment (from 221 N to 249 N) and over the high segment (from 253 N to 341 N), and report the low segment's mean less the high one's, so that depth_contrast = -0.16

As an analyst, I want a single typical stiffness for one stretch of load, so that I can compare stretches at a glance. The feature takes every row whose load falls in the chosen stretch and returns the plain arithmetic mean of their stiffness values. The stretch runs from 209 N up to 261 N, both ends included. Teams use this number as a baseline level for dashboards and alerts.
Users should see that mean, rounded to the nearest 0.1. 60.3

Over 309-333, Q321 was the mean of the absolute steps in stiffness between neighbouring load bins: 2.5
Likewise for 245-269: 2.8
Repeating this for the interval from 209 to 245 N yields 1.5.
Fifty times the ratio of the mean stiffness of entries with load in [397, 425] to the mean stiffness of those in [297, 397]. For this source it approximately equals 51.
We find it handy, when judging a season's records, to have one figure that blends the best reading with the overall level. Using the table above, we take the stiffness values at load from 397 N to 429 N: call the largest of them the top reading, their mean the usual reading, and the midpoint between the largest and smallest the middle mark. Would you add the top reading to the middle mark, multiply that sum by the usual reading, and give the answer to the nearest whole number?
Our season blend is 6809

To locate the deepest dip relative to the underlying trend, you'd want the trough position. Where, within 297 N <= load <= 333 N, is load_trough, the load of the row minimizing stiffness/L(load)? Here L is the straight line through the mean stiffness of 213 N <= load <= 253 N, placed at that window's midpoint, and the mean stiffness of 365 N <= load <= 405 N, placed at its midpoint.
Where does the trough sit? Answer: 299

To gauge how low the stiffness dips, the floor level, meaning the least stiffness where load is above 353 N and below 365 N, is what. 59.09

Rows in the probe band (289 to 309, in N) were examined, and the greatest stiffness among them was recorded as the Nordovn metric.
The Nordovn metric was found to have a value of 57.55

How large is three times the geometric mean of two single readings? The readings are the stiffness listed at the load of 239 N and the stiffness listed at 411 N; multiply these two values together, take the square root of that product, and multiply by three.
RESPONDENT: 178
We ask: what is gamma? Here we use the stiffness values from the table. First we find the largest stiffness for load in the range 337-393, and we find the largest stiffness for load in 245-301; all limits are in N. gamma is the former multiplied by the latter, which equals 3762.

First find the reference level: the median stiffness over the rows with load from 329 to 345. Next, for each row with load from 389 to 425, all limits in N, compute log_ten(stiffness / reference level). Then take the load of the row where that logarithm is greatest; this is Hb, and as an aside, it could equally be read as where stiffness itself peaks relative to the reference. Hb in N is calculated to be 419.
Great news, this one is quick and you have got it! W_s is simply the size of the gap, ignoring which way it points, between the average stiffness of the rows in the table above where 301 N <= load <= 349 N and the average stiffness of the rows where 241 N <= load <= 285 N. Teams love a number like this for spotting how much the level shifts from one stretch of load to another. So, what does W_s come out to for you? 2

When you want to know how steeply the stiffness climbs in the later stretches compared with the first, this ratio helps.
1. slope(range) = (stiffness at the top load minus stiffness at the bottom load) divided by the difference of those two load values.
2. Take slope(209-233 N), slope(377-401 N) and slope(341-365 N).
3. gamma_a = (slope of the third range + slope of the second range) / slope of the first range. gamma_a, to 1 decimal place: -1.3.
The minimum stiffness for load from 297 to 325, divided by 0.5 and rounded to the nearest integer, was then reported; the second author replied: 105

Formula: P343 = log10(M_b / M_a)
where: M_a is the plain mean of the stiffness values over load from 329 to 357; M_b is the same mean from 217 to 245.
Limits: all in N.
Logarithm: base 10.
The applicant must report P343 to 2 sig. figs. 0.052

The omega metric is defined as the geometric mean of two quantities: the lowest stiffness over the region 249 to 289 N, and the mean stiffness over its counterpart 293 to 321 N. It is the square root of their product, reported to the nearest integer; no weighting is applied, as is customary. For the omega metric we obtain 45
